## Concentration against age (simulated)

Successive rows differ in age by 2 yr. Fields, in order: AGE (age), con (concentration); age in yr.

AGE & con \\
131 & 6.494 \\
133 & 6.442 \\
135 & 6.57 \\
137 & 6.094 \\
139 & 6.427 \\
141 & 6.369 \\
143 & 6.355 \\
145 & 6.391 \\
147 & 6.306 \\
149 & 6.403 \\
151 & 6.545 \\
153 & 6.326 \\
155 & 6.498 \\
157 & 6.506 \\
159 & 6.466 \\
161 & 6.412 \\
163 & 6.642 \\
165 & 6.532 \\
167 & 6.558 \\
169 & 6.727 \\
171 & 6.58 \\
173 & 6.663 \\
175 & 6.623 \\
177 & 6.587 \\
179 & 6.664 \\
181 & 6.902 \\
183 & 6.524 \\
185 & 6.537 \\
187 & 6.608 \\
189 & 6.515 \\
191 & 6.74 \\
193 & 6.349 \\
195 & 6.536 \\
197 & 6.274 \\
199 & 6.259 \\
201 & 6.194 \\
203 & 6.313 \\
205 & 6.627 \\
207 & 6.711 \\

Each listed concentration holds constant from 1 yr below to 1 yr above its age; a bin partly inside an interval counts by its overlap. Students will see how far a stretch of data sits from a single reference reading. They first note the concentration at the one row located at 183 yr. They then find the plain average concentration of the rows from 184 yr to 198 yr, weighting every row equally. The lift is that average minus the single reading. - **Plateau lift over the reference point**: -0.02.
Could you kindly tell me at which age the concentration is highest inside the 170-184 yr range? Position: 181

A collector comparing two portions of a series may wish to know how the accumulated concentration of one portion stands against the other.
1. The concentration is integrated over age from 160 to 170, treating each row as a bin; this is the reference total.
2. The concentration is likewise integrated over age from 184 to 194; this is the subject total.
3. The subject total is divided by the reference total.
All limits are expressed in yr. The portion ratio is 1.00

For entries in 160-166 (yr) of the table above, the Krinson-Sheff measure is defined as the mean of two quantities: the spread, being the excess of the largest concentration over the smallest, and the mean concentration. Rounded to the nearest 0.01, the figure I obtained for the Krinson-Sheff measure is 3.38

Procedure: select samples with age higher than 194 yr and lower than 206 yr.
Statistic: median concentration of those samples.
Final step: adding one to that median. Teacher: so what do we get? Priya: 7.29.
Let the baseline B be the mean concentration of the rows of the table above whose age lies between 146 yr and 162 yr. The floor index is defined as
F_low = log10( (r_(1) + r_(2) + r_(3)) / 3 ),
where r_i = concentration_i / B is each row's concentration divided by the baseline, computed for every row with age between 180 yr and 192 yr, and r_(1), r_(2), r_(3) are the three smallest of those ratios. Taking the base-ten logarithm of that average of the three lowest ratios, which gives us 0.006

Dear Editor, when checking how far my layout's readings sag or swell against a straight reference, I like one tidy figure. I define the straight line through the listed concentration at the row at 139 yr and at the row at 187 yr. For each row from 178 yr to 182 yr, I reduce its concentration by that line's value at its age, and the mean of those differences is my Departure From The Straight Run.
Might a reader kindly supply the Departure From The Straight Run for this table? 0.20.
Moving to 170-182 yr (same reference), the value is 0.10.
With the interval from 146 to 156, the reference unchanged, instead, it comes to -0.06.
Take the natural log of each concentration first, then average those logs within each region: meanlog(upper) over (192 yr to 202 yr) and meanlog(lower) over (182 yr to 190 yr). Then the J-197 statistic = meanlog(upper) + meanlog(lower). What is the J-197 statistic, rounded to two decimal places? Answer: 3.72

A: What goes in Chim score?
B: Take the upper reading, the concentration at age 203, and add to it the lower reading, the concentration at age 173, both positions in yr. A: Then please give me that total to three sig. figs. 13.0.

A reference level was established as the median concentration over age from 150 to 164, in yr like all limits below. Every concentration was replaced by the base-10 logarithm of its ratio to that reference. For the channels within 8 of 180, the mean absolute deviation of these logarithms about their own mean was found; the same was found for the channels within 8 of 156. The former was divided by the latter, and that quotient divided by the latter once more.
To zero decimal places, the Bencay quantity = 212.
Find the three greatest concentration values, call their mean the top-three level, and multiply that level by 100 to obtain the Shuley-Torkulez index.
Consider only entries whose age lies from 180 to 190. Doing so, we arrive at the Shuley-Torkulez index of 668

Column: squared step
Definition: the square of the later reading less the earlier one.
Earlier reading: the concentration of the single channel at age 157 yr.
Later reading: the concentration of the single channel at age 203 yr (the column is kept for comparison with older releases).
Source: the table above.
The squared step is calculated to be 0.037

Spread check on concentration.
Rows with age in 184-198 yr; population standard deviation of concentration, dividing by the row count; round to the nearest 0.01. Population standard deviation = 0.14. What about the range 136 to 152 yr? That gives 0.12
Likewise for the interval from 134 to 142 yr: 0.17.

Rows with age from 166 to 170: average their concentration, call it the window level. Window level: 6.64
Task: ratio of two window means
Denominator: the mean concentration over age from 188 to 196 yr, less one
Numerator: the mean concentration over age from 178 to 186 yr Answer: 1.20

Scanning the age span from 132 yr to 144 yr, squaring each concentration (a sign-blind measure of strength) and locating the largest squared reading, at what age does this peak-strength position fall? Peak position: 135 yr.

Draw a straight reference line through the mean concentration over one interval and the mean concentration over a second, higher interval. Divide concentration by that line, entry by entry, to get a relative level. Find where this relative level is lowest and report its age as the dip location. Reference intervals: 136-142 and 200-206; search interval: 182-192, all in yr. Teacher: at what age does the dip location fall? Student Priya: 189 yr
